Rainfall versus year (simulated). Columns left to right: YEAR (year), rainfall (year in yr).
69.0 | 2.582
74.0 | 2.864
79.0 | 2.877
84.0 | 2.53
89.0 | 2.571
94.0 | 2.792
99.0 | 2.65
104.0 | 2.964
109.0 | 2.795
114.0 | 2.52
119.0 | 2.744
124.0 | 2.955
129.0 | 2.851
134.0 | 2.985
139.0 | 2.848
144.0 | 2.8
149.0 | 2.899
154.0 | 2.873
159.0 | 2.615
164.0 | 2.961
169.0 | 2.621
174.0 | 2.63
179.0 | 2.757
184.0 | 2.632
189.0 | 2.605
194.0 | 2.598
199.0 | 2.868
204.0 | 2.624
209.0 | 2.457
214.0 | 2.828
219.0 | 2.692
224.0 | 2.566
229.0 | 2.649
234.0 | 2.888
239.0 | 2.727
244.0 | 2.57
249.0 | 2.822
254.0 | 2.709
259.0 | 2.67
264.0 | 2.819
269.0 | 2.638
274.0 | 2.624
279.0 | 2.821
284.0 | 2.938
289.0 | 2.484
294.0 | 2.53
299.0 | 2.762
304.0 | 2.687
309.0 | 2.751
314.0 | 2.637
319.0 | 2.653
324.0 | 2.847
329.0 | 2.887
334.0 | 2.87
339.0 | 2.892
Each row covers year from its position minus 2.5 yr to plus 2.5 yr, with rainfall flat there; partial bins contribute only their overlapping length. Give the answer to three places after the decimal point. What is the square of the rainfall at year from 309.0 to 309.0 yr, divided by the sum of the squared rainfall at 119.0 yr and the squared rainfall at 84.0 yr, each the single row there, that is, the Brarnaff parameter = 0.543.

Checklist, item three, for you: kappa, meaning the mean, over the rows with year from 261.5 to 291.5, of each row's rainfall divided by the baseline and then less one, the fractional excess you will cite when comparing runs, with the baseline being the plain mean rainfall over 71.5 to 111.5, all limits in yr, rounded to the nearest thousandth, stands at -0.013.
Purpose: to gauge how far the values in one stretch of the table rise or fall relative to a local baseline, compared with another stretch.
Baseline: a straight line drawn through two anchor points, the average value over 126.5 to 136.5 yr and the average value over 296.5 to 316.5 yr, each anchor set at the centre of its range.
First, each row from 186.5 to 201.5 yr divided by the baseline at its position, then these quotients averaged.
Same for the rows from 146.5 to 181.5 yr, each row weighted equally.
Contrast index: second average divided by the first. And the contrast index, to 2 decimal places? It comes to 1.01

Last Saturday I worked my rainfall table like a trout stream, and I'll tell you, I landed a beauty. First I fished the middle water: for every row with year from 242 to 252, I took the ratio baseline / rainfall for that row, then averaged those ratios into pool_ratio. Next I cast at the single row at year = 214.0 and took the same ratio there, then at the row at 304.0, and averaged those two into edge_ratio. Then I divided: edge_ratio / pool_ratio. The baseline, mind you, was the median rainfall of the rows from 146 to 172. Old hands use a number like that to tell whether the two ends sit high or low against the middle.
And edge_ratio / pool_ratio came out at 0.98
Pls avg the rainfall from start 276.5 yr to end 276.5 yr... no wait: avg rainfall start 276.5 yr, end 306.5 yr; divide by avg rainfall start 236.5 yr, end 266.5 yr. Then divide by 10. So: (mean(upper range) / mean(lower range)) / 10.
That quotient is 0.099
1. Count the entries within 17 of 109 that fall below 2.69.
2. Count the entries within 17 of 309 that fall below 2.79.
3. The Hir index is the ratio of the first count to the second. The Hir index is 0.3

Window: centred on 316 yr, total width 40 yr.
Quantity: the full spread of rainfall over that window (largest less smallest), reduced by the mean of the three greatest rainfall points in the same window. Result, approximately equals -2.62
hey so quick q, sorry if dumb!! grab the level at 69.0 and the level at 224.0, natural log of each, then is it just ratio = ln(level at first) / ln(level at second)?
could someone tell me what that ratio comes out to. 1.01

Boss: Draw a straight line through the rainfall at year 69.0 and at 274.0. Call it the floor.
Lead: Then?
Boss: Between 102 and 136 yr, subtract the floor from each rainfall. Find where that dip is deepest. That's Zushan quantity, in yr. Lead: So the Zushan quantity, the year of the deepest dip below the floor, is 114.0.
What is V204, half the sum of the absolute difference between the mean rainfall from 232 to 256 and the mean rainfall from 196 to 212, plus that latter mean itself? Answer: 1.37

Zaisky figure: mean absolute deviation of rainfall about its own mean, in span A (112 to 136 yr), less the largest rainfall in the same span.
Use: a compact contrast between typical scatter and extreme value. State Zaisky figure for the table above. -2.84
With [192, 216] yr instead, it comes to -2.73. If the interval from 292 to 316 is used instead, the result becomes -2.69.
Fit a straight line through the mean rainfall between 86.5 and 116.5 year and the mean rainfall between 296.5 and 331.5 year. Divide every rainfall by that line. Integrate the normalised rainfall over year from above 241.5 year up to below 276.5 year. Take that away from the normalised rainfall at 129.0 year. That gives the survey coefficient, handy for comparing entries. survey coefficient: -33.4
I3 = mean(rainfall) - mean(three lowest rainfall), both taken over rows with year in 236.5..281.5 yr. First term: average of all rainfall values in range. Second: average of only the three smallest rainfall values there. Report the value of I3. 0.100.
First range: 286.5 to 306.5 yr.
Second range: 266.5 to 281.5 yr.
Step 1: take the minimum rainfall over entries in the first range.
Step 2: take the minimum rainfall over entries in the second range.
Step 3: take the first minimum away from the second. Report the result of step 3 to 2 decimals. 0.14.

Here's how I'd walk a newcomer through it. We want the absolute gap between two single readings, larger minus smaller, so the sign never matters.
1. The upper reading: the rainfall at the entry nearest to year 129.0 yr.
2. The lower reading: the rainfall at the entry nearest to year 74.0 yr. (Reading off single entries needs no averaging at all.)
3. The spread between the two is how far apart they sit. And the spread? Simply 0.01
